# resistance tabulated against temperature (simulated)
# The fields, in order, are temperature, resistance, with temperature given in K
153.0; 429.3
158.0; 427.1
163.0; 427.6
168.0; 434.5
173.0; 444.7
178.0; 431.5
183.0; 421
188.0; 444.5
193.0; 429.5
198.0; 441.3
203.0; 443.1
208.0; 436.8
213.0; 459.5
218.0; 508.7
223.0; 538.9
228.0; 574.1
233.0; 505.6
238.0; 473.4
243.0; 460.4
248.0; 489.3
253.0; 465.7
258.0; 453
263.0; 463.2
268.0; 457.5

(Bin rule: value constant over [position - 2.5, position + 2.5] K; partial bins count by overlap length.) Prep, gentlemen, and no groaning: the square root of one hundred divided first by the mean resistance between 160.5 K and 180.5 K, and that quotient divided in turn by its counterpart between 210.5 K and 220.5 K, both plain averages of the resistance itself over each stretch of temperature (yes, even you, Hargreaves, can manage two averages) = 0.0218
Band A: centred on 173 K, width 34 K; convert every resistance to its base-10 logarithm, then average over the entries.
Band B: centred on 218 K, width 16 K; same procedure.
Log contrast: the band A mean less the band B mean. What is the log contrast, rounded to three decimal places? -0.064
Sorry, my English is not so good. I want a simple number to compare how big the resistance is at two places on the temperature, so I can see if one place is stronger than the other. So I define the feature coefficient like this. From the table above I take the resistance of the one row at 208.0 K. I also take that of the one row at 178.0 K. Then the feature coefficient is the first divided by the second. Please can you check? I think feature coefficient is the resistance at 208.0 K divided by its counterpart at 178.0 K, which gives 1.01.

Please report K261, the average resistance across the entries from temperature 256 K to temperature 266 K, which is 458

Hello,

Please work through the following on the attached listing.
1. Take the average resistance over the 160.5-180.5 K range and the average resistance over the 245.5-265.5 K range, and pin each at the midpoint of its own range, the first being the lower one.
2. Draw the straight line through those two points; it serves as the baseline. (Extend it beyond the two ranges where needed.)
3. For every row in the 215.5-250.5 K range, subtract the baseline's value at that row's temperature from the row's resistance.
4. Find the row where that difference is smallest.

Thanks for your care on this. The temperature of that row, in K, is 243.0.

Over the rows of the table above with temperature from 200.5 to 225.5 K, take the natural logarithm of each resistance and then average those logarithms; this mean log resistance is 6.16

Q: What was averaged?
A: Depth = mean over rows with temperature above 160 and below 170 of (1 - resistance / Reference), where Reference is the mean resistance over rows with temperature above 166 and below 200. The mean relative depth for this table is 0.01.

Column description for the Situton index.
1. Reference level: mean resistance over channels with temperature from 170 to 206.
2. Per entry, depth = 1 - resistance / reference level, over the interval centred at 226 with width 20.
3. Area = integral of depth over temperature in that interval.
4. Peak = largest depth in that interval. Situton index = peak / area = 0.04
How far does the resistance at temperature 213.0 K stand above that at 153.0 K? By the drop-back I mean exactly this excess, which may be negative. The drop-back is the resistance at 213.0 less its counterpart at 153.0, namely 30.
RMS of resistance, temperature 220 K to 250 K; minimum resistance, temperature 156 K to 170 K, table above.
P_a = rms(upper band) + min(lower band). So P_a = 936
